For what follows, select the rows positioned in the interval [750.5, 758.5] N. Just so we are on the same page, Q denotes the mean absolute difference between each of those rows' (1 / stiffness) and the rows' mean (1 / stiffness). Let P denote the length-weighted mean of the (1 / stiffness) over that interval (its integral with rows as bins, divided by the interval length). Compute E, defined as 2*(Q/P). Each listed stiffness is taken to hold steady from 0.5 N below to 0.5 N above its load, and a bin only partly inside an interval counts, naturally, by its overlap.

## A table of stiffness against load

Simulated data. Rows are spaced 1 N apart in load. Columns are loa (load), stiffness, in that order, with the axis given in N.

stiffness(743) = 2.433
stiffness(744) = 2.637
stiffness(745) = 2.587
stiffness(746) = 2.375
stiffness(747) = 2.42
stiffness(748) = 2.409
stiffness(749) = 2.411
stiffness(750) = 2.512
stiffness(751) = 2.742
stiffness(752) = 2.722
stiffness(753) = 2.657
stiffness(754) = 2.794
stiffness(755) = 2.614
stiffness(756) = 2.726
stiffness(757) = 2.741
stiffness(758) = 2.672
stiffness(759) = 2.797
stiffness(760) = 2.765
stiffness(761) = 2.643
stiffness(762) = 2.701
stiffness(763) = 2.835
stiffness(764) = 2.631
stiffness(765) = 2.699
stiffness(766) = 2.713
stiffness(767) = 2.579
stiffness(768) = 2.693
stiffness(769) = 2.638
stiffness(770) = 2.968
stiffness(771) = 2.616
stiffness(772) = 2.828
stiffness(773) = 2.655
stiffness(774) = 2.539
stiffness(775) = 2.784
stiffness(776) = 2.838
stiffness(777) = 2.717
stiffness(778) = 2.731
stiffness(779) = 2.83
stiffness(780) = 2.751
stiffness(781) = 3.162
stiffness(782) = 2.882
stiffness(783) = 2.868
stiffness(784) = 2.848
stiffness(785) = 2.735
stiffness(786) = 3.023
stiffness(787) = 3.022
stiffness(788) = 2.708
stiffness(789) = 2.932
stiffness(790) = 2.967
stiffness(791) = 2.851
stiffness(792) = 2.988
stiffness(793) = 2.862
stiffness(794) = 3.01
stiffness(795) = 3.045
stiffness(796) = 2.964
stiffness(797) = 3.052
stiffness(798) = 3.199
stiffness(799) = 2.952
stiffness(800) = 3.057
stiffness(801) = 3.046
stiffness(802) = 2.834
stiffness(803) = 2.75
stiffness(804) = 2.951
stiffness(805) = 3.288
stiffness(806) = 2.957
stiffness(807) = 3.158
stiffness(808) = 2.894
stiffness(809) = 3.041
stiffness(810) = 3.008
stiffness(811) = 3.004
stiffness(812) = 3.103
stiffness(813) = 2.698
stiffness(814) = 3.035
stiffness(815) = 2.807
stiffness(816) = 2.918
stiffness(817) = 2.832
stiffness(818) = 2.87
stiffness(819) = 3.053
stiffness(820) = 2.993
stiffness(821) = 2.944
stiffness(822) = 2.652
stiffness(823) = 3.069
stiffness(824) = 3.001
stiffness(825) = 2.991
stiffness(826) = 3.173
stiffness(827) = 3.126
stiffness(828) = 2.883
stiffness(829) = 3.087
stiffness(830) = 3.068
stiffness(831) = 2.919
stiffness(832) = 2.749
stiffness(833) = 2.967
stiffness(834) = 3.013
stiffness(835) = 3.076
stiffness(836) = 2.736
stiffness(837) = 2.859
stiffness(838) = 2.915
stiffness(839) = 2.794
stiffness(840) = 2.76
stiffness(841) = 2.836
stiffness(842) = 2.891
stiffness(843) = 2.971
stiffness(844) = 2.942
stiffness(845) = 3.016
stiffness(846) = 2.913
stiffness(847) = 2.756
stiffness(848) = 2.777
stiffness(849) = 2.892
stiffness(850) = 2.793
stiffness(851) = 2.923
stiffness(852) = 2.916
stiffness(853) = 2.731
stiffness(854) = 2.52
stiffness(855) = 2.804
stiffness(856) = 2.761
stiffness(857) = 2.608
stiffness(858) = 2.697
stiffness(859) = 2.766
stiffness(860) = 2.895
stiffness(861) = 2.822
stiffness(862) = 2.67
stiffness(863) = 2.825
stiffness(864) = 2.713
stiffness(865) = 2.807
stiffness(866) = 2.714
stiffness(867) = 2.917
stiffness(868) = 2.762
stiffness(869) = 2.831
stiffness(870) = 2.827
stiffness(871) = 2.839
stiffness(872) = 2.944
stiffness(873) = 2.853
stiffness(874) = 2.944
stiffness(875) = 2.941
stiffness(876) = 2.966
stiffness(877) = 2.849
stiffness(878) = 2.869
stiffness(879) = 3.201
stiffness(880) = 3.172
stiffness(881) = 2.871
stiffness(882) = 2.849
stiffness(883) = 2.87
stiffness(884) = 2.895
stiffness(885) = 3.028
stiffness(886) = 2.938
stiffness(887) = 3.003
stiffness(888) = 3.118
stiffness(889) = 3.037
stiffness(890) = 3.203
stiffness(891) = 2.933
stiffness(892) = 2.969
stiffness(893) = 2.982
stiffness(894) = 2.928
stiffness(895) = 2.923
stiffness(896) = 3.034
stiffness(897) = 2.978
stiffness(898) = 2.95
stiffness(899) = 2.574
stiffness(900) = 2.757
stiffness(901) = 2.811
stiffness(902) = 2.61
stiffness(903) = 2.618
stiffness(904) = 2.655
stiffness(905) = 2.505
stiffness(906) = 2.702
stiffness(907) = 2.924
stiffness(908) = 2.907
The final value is 0.034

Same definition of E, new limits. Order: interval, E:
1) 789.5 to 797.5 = 0.038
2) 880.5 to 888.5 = 0.052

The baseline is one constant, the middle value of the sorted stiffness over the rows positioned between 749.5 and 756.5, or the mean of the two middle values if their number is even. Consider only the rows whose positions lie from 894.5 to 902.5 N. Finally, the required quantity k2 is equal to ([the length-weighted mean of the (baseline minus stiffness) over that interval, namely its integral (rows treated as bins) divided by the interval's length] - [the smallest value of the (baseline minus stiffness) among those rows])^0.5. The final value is 0.45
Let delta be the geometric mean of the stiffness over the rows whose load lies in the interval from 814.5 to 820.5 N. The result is 2.91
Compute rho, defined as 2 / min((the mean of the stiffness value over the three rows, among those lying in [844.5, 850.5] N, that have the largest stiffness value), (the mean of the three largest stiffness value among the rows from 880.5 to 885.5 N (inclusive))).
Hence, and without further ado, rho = 0.682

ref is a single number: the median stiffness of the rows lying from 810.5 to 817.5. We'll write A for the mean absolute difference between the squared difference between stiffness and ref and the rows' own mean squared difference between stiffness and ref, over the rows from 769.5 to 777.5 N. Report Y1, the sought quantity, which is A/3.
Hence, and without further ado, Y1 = 0.013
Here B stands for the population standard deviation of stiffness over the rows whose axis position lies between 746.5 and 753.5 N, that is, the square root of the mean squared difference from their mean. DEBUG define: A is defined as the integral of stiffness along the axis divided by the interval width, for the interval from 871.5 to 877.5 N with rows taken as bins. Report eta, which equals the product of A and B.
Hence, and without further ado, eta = 0.41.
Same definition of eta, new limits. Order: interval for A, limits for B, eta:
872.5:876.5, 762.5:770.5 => 0.34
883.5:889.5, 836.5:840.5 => 0.18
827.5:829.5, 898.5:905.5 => 0.29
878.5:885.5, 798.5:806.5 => 0.45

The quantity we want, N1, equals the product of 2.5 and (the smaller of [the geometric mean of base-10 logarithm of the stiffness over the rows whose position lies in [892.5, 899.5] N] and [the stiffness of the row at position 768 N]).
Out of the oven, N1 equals 1.16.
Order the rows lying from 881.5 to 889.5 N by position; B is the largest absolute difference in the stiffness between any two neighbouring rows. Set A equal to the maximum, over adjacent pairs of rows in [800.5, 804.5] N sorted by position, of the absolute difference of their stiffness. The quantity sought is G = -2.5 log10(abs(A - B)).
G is 2.8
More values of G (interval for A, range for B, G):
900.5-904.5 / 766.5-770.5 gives 2.2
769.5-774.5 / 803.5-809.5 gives 4.6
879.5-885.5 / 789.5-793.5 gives 2.0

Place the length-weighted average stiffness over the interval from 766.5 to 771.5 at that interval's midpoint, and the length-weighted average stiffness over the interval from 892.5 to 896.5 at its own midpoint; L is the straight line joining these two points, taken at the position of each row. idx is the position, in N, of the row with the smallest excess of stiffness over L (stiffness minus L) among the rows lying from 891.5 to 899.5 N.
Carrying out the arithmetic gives 899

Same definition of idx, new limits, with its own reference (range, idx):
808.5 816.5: 813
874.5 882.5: 882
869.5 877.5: 870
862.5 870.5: 866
